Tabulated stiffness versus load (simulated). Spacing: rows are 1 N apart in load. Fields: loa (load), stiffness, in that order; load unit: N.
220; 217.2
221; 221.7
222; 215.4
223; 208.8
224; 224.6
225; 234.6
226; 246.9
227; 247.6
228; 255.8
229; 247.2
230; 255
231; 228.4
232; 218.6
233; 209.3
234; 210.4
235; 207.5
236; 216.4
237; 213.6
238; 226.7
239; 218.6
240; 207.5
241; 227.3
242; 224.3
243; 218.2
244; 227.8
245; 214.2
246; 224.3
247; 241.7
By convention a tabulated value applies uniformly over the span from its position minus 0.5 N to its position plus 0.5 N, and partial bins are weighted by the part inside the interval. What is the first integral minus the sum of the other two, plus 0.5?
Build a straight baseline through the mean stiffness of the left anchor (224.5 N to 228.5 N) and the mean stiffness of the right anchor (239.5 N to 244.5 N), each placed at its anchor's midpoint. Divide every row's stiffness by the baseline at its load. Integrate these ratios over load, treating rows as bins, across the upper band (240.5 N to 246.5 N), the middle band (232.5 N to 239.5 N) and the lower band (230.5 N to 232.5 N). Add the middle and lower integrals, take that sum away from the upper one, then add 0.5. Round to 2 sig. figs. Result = -1.8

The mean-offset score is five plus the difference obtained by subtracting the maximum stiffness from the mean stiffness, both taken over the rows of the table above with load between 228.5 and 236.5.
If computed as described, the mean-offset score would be -25.9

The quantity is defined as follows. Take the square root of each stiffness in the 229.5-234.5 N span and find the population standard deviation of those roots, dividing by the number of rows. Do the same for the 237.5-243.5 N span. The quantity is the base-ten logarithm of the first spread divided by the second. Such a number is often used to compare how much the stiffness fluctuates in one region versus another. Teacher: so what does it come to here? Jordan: 0.38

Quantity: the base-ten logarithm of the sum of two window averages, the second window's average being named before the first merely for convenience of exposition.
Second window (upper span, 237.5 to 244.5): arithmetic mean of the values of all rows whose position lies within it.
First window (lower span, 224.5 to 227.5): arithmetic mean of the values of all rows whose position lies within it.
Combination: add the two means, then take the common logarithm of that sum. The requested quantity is 2.67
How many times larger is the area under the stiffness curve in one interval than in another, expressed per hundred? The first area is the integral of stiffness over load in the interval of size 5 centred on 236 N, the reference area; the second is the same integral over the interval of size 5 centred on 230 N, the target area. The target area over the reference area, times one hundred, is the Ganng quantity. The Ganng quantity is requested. 112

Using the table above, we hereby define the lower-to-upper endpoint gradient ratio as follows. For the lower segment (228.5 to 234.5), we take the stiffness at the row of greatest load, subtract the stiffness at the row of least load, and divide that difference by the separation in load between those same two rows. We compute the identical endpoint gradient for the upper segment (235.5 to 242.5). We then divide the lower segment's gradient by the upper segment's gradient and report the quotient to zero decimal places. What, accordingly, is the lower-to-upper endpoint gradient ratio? -6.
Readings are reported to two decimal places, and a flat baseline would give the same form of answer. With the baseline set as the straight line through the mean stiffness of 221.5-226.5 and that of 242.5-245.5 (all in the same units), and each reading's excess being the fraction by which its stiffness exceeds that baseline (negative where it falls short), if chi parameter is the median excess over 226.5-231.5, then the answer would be 0.10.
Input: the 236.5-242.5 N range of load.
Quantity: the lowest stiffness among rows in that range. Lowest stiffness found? 207.5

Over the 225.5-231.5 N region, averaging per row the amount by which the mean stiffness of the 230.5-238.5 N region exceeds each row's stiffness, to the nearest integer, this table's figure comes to -30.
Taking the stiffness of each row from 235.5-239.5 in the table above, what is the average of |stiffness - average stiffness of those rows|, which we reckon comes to 3.9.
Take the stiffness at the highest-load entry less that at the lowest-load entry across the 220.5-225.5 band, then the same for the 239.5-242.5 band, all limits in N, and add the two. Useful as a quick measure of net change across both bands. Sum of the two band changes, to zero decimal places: 30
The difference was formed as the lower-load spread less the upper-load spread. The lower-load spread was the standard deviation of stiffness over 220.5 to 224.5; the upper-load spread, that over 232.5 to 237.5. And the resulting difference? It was 3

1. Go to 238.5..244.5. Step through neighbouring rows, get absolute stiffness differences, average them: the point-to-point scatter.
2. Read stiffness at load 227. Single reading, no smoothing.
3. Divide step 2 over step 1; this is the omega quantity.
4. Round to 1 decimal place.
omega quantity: 25.0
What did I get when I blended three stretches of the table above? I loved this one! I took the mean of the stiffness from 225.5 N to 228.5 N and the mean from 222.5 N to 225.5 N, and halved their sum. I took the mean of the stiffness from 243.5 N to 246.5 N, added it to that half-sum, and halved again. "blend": 229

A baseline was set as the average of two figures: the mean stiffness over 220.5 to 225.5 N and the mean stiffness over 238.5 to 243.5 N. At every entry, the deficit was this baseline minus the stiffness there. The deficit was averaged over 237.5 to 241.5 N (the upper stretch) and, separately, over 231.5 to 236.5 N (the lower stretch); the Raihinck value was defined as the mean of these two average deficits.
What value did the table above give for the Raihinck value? 3.9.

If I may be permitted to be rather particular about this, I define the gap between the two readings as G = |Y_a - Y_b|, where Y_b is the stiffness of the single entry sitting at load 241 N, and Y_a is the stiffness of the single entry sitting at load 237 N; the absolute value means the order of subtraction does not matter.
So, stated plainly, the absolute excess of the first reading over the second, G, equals 14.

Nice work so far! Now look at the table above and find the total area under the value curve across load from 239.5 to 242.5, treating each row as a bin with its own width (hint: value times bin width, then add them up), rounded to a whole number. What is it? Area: 659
